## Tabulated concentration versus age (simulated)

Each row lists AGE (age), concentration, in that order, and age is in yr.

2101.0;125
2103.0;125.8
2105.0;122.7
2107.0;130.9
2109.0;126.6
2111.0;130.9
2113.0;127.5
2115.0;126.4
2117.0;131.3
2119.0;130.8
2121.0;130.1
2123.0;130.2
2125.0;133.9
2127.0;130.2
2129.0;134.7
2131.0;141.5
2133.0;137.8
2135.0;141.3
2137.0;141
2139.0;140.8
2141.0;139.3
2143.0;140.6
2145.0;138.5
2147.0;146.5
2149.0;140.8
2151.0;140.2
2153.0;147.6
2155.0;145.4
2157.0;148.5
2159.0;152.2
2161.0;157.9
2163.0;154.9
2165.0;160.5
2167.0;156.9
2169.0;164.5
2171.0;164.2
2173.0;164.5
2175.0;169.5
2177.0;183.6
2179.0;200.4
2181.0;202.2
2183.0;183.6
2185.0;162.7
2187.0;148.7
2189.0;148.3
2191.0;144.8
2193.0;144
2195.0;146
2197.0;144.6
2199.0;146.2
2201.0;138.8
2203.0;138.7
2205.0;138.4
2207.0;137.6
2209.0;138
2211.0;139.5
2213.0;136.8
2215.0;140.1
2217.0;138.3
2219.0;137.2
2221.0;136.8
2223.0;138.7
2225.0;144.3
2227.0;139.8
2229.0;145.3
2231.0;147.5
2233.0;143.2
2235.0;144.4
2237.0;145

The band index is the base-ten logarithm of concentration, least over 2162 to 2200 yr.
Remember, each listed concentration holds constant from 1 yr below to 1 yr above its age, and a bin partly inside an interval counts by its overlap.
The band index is 2.16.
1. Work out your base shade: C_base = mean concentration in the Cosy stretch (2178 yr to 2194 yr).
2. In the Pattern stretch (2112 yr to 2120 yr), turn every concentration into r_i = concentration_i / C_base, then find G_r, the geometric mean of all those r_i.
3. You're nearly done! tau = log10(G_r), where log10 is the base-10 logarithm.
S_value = -0.112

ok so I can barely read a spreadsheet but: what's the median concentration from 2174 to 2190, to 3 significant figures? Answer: 177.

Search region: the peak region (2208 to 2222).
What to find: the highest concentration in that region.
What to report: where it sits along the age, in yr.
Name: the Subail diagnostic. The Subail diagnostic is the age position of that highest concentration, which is 2215.0 yr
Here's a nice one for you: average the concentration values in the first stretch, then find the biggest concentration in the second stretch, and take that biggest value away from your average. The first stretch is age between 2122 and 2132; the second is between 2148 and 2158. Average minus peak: -14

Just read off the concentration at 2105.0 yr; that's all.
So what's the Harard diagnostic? 122.7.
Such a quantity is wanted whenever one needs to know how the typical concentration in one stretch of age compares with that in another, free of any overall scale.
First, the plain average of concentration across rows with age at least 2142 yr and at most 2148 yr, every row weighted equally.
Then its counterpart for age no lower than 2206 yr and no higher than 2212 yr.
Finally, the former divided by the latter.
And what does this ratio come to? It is 1.03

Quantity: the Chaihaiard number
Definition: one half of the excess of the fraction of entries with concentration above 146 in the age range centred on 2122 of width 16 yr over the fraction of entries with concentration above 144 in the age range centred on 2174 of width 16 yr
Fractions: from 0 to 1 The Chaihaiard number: -0.5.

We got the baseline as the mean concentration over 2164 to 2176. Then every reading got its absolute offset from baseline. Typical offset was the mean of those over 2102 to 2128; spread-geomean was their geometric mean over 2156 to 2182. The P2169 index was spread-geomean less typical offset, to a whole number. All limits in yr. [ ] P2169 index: -28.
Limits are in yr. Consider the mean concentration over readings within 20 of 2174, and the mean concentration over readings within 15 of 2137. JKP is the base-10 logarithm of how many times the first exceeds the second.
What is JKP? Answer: 0.07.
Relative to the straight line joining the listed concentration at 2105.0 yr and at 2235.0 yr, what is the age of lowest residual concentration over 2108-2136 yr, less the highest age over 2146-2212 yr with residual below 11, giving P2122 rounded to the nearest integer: -96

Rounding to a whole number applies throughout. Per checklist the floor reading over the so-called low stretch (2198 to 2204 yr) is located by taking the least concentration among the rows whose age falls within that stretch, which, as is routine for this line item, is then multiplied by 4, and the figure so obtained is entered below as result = 555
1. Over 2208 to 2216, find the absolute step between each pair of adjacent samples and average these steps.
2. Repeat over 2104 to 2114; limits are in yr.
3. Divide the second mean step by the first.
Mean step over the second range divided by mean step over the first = 2.0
